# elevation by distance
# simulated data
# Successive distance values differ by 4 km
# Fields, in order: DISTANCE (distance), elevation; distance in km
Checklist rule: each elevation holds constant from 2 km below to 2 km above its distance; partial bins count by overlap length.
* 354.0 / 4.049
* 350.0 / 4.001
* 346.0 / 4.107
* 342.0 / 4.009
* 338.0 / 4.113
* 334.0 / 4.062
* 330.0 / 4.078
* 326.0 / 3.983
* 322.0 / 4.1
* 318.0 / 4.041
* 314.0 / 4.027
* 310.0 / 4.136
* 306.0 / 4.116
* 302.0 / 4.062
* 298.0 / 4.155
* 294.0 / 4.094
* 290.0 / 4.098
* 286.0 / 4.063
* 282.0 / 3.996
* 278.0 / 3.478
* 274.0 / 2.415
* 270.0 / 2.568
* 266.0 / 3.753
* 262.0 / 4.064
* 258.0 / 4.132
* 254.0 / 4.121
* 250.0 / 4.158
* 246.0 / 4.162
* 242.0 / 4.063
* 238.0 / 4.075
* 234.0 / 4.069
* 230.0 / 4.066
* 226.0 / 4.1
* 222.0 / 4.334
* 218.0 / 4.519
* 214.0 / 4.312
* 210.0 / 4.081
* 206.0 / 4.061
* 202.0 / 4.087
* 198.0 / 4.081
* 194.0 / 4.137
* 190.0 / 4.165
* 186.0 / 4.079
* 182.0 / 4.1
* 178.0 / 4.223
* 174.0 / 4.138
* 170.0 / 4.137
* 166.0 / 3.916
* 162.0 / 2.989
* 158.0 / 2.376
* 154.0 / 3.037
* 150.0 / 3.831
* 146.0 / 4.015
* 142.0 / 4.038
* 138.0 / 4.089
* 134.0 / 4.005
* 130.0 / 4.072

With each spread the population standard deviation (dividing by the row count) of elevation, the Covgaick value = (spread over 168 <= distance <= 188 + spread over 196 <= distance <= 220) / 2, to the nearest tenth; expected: 0.1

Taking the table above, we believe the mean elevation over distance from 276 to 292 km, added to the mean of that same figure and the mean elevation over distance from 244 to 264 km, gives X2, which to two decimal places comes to 7.93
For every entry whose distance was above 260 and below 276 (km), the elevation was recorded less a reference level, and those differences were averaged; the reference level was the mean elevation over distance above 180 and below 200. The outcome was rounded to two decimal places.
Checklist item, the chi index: -0.91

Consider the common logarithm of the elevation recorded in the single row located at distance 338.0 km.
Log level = 0.614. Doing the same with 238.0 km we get 0.610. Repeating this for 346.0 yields 0.614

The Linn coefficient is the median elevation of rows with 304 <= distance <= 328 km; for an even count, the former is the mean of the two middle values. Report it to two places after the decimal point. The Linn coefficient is 4.07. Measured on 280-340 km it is 4.08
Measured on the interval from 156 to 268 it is 4.09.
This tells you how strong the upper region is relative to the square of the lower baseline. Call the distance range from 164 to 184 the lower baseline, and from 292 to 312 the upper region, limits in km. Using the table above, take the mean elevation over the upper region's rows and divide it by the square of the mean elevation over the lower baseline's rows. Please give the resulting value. 0.244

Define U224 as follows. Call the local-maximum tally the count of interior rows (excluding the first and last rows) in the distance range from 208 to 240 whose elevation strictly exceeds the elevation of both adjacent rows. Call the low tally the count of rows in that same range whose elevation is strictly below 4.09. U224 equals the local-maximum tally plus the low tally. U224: 5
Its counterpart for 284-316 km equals 6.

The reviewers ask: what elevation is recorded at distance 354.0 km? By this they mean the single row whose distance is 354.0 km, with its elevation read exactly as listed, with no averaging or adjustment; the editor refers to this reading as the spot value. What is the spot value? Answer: 4.049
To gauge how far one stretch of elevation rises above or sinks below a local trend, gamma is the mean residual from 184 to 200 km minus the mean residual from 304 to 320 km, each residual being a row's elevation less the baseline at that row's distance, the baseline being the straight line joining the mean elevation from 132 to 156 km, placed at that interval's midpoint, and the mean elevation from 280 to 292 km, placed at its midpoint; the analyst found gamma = 0.2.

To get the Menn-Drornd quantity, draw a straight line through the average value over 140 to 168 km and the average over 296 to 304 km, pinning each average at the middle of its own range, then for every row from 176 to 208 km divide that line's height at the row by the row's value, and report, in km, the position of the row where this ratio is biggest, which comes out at 206.0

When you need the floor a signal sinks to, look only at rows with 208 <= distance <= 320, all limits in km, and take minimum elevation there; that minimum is 2.415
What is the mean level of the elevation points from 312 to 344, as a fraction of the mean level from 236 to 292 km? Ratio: 1.07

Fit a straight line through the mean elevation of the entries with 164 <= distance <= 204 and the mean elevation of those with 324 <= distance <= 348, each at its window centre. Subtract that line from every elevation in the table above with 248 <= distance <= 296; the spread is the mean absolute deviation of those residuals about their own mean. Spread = 0.5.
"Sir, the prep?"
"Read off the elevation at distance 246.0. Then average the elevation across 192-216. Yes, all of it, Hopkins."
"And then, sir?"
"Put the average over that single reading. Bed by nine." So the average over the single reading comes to 0.99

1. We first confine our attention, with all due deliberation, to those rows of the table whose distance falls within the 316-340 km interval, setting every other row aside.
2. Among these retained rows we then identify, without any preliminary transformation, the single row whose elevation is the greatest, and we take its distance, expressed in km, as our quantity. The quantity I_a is 338.0 km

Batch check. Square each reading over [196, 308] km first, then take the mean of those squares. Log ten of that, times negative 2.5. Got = -3.01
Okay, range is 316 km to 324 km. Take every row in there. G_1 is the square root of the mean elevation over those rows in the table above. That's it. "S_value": 2.018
